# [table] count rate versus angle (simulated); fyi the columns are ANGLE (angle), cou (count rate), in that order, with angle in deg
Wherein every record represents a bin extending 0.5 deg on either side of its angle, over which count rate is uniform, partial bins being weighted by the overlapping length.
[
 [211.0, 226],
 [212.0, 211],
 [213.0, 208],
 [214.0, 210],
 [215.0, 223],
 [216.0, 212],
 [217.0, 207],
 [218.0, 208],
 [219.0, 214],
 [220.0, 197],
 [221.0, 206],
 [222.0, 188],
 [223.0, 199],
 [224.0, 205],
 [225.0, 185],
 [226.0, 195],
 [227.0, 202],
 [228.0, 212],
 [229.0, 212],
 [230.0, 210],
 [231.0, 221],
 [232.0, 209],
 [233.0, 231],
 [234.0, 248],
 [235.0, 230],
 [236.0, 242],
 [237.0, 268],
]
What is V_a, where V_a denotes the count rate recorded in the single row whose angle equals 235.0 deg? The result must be 230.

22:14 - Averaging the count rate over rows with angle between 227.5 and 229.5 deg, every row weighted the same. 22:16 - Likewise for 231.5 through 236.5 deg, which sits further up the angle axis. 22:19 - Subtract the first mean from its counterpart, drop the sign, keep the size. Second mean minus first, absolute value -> 20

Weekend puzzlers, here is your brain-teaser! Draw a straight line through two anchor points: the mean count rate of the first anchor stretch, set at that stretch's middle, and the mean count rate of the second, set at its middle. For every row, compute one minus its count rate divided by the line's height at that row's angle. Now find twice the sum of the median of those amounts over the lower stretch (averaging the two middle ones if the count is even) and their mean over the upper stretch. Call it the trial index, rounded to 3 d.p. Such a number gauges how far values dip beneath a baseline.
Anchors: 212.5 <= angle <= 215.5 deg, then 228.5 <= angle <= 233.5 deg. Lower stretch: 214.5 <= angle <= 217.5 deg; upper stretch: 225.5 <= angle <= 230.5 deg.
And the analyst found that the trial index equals 0.110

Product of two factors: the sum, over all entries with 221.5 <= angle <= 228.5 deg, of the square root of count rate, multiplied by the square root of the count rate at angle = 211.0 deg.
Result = 1480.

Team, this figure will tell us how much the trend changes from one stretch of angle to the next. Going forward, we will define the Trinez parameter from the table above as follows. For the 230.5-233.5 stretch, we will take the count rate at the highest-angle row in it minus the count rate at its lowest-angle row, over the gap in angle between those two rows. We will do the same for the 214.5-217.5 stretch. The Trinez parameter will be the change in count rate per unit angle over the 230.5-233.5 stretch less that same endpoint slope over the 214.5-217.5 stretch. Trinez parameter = 13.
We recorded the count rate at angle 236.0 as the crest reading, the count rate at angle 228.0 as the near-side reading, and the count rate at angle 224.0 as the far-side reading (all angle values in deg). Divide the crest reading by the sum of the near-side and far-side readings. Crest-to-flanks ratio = 0.58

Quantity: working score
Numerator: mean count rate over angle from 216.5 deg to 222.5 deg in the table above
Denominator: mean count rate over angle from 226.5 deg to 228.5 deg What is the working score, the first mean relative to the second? 0.98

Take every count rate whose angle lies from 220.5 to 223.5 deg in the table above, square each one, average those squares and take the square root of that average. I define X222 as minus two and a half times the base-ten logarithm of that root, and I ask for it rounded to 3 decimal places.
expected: -5.741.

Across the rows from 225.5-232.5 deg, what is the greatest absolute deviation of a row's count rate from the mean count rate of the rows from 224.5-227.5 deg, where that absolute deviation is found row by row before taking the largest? 27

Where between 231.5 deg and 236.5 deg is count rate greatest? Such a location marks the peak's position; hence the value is 234.0 deg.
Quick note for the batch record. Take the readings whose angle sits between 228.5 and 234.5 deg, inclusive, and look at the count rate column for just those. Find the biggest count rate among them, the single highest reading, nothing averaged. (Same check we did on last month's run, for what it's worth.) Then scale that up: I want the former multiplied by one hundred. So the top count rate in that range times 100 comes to 24800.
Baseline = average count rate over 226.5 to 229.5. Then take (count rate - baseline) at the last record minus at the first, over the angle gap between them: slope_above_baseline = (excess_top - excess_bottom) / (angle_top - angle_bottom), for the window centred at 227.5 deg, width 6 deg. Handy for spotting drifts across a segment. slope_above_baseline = 5.0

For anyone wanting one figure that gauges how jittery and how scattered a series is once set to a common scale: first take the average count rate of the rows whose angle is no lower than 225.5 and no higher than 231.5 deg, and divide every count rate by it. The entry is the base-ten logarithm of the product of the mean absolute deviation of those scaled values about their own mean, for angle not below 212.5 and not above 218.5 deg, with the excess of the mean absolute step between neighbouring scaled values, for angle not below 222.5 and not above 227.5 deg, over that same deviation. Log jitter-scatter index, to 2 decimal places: -3.20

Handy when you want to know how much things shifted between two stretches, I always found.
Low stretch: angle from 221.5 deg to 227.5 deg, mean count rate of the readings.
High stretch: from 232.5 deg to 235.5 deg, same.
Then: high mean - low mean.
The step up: 41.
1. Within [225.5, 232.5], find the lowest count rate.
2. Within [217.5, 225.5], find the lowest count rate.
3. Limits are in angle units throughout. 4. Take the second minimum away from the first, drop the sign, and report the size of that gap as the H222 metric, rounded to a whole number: 10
